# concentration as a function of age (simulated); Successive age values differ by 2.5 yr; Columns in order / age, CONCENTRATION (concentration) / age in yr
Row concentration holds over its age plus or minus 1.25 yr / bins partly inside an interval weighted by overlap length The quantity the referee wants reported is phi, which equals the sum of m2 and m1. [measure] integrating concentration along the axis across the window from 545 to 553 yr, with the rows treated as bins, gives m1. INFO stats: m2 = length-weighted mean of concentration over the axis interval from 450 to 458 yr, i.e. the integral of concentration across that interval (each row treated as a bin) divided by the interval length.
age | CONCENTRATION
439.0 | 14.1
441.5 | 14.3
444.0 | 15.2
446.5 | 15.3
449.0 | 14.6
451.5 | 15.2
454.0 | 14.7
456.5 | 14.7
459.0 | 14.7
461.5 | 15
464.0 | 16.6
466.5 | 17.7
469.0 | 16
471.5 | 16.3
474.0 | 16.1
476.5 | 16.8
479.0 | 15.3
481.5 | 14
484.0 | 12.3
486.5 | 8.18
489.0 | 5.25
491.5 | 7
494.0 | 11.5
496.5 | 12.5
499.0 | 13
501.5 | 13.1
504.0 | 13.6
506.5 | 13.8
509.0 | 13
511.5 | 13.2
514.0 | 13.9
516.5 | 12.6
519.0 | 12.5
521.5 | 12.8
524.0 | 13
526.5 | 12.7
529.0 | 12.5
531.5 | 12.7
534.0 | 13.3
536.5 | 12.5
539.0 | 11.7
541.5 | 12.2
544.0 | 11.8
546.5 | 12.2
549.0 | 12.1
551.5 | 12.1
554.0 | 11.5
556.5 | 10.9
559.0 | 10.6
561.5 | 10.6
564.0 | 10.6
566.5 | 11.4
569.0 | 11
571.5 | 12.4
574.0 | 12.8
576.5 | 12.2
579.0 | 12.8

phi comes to 112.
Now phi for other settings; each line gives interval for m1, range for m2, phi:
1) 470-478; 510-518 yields 144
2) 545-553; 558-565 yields 107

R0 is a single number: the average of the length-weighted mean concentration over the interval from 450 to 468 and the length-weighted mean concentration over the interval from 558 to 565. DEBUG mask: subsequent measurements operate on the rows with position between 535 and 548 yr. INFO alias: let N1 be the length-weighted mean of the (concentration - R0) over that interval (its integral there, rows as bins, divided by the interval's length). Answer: -1.0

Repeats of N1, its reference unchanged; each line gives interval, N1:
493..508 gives -0.1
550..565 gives -2.0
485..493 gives -5.9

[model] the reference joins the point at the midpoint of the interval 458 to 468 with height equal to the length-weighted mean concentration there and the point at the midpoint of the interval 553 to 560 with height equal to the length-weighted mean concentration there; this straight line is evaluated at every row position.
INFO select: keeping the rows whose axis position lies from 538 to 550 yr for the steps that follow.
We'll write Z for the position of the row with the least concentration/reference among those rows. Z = 539.0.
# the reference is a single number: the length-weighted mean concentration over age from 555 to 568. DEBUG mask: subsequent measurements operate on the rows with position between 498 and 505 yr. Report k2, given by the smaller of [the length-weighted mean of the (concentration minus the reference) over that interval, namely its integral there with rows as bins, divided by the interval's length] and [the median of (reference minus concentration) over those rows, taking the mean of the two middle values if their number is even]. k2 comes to -2.3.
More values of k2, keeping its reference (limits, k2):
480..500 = -1.1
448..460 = -3.9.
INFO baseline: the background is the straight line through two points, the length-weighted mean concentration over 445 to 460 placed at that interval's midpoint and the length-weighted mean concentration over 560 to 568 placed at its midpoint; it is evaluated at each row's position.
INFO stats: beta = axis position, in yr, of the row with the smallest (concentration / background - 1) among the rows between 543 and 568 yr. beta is 559.0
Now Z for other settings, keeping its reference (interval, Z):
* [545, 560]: 559.0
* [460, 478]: 461.5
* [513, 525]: 516.5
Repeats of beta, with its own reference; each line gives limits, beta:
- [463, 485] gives 484.0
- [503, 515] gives 509.0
